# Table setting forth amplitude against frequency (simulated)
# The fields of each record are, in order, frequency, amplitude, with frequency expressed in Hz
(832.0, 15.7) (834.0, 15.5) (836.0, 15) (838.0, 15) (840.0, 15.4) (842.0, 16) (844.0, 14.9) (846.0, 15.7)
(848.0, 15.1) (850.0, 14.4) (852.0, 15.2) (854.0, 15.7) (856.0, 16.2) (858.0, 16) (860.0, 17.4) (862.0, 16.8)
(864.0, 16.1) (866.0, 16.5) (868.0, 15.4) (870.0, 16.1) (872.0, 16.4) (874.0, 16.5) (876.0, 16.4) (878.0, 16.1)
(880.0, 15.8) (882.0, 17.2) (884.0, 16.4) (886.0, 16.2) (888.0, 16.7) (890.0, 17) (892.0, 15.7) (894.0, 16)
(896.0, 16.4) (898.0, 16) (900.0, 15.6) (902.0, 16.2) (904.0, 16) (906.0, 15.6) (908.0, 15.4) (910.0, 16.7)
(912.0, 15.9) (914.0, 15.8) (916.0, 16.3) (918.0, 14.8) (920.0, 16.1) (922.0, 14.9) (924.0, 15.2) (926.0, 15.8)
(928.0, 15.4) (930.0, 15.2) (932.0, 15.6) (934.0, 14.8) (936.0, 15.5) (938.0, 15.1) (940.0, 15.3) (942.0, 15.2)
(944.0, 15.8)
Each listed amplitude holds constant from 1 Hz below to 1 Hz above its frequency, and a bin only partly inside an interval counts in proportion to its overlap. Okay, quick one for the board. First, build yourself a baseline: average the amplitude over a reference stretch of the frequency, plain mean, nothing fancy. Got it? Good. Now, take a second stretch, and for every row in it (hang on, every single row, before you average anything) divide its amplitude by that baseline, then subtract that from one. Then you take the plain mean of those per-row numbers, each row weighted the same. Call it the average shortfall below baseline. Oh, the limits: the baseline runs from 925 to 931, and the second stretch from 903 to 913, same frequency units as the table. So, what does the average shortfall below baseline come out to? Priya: -0.029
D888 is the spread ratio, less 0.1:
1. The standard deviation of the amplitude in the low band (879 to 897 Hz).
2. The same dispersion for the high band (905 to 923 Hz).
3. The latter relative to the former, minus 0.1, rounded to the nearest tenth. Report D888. 1.1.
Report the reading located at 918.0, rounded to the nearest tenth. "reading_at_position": 14.8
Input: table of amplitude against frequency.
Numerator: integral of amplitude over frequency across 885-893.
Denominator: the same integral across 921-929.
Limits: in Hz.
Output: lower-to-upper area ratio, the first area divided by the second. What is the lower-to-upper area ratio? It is 1.07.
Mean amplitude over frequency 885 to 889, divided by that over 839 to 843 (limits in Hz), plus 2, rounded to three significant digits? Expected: 3.05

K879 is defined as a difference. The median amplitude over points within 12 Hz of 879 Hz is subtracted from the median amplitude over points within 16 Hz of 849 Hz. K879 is -0.8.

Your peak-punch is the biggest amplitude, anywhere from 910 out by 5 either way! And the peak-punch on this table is 16.7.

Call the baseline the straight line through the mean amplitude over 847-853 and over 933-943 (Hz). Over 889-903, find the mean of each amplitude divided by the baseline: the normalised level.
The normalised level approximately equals 1.07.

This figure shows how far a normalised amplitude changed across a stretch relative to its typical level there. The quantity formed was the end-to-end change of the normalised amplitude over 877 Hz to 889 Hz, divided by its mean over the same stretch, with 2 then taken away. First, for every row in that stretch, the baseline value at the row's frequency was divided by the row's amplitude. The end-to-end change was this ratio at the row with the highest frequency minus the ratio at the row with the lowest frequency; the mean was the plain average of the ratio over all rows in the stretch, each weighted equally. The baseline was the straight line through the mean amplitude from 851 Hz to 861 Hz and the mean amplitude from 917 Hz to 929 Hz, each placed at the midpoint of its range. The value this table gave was -2.043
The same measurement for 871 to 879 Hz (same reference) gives -1.986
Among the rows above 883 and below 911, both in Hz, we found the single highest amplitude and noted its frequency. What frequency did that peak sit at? 890.0 Hz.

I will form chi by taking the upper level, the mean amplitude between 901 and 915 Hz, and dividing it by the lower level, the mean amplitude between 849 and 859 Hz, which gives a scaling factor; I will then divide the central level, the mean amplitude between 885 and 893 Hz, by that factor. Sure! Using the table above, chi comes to 15.9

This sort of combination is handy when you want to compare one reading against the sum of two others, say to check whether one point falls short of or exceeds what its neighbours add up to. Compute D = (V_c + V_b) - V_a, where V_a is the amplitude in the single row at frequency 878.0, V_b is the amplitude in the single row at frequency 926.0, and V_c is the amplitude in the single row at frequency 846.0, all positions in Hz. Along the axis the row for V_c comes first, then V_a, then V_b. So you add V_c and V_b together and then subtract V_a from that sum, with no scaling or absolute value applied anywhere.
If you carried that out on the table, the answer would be 15.4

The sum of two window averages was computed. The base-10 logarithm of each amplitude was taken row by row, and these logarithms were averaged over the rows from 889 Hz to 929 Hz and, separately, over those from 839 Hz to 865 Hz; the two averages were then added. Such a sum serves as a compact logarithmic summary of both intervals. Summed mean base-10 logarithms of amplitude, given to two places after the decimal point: 2.40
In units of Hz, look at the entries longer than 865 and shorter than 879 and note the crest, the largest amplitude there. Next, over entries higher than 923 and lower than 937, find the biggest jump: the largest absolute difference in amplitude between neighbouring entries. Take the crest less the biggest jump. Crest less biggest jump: 15.7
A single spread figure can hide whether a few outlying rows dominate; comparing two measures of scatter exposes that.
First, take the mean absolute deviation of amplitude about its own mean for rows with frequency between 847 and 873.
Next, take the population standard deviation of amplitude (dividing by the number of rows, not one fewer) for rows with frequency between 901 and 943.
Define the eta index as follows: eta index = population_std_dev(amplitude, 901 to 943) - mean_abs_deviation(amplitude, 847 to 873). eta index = -0.10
